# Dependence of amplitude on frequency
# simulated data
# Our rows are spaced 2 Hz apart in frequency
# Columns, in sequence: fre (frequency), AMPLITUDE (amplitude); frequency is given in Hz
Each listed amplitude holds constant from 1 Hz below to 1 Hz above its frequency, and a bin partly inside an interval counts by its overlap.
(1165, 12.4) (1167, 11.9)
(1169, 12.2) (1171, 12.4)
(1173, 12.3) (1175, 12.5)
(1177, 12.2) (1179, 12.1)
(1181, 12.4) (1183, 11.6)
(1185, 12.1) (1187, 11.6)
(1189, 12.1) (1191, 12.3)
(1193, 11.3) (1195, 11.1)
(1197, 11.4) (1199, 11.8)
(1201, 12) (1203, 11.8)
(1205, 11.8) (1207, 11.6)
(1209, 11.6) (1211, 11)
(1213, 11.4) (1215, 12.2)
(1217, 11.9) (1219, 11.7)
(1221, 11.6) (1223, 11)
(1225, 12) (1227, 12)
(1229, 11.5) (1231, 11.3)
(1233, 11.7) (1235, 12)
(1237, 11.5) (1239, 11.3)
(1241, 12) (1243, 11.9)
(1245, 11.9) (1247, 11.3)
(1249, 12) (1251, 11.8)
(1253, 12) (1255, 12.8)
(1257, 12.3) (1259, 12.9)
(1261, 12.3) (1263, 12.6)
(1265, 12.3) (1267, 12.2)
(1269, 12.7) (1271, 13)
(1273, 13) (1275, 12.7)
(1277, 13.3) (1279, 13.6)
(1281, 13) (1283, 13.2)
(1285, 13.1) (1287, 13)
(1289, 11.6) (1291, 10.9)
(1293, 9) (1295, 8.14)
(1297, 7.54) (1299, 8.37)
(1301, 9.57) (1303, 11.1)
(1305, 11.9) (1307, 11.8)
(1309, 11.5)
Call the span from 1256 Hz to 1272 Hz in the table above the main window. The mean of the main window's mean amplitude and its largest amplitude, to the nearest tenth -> 12.8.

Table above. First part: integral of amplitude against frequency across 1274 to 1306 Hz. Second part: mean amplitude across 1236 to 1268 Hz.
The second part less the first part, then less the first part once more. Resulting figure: -708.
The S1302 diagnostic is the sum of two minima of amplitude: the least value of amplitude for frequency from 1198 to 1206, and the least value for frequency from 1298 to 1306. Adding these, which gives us 20.2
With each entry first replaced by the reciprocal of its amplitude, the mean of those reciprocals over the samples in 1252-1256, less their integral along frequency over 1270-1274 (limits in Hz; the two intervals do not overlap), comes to -0.23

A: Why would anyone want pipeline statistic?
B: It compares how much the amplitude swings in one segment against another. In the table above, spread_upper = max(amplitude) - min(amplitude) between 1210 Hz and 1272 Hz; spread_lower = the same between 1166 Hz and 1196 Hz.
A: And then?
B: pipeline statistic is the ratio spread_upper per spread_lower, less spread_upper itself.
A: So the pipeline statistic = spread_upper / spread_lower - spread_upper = -0.57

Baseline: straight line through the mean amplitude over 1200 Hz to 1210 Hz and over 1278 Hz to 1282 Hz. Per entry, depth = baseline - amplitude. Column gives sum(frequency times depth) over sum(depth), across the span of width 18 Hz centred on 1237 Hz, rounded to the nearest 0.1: 1236.7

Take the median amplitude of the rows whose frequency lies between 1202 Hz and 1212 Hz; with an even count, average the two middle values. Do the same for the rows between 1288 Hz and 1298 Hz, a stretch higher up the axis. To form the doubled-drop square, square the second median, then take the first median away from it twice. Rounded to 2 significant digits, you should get 58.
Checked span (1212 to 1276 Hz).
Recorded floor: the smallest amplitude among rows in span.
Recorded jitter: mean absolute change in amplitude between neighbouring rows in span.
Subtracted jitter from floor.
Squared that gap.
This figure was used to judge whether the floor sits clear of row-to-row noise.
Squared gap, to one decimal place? 112.7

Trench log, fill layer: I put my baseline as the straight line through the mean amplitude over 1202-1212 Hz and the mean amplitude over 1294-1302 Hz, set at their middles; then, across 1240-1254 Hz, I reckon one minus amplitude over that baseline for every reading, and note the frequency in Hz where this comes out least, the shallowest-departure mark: 1253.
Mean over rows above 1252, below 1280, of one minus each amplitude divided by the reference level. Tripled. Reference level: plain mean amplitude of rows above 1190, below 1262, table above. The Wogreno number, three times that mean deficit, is -0.23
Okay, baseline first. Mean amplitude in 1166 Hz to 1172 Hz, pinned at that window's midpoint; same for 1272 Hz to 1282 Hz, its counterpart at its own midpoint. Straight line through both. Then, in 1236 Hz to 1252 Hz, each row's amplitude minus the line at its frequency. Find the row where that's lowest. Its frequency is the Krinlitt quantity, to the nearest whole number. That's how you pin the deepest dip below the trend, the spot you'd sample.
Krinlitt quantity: 1247 Hz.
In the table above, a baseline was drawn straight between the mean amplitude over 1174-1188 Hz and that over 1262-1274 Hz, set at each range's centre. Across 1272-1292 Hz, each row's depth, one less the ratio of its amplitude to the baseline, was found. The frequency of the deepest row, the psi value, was 1291 Hz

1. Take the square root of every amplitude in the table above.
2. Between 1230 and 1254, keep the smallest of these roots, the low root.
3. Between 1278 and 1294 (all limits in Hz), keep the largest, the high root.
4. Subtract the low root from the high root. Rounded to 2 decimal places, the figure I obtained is 0.33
